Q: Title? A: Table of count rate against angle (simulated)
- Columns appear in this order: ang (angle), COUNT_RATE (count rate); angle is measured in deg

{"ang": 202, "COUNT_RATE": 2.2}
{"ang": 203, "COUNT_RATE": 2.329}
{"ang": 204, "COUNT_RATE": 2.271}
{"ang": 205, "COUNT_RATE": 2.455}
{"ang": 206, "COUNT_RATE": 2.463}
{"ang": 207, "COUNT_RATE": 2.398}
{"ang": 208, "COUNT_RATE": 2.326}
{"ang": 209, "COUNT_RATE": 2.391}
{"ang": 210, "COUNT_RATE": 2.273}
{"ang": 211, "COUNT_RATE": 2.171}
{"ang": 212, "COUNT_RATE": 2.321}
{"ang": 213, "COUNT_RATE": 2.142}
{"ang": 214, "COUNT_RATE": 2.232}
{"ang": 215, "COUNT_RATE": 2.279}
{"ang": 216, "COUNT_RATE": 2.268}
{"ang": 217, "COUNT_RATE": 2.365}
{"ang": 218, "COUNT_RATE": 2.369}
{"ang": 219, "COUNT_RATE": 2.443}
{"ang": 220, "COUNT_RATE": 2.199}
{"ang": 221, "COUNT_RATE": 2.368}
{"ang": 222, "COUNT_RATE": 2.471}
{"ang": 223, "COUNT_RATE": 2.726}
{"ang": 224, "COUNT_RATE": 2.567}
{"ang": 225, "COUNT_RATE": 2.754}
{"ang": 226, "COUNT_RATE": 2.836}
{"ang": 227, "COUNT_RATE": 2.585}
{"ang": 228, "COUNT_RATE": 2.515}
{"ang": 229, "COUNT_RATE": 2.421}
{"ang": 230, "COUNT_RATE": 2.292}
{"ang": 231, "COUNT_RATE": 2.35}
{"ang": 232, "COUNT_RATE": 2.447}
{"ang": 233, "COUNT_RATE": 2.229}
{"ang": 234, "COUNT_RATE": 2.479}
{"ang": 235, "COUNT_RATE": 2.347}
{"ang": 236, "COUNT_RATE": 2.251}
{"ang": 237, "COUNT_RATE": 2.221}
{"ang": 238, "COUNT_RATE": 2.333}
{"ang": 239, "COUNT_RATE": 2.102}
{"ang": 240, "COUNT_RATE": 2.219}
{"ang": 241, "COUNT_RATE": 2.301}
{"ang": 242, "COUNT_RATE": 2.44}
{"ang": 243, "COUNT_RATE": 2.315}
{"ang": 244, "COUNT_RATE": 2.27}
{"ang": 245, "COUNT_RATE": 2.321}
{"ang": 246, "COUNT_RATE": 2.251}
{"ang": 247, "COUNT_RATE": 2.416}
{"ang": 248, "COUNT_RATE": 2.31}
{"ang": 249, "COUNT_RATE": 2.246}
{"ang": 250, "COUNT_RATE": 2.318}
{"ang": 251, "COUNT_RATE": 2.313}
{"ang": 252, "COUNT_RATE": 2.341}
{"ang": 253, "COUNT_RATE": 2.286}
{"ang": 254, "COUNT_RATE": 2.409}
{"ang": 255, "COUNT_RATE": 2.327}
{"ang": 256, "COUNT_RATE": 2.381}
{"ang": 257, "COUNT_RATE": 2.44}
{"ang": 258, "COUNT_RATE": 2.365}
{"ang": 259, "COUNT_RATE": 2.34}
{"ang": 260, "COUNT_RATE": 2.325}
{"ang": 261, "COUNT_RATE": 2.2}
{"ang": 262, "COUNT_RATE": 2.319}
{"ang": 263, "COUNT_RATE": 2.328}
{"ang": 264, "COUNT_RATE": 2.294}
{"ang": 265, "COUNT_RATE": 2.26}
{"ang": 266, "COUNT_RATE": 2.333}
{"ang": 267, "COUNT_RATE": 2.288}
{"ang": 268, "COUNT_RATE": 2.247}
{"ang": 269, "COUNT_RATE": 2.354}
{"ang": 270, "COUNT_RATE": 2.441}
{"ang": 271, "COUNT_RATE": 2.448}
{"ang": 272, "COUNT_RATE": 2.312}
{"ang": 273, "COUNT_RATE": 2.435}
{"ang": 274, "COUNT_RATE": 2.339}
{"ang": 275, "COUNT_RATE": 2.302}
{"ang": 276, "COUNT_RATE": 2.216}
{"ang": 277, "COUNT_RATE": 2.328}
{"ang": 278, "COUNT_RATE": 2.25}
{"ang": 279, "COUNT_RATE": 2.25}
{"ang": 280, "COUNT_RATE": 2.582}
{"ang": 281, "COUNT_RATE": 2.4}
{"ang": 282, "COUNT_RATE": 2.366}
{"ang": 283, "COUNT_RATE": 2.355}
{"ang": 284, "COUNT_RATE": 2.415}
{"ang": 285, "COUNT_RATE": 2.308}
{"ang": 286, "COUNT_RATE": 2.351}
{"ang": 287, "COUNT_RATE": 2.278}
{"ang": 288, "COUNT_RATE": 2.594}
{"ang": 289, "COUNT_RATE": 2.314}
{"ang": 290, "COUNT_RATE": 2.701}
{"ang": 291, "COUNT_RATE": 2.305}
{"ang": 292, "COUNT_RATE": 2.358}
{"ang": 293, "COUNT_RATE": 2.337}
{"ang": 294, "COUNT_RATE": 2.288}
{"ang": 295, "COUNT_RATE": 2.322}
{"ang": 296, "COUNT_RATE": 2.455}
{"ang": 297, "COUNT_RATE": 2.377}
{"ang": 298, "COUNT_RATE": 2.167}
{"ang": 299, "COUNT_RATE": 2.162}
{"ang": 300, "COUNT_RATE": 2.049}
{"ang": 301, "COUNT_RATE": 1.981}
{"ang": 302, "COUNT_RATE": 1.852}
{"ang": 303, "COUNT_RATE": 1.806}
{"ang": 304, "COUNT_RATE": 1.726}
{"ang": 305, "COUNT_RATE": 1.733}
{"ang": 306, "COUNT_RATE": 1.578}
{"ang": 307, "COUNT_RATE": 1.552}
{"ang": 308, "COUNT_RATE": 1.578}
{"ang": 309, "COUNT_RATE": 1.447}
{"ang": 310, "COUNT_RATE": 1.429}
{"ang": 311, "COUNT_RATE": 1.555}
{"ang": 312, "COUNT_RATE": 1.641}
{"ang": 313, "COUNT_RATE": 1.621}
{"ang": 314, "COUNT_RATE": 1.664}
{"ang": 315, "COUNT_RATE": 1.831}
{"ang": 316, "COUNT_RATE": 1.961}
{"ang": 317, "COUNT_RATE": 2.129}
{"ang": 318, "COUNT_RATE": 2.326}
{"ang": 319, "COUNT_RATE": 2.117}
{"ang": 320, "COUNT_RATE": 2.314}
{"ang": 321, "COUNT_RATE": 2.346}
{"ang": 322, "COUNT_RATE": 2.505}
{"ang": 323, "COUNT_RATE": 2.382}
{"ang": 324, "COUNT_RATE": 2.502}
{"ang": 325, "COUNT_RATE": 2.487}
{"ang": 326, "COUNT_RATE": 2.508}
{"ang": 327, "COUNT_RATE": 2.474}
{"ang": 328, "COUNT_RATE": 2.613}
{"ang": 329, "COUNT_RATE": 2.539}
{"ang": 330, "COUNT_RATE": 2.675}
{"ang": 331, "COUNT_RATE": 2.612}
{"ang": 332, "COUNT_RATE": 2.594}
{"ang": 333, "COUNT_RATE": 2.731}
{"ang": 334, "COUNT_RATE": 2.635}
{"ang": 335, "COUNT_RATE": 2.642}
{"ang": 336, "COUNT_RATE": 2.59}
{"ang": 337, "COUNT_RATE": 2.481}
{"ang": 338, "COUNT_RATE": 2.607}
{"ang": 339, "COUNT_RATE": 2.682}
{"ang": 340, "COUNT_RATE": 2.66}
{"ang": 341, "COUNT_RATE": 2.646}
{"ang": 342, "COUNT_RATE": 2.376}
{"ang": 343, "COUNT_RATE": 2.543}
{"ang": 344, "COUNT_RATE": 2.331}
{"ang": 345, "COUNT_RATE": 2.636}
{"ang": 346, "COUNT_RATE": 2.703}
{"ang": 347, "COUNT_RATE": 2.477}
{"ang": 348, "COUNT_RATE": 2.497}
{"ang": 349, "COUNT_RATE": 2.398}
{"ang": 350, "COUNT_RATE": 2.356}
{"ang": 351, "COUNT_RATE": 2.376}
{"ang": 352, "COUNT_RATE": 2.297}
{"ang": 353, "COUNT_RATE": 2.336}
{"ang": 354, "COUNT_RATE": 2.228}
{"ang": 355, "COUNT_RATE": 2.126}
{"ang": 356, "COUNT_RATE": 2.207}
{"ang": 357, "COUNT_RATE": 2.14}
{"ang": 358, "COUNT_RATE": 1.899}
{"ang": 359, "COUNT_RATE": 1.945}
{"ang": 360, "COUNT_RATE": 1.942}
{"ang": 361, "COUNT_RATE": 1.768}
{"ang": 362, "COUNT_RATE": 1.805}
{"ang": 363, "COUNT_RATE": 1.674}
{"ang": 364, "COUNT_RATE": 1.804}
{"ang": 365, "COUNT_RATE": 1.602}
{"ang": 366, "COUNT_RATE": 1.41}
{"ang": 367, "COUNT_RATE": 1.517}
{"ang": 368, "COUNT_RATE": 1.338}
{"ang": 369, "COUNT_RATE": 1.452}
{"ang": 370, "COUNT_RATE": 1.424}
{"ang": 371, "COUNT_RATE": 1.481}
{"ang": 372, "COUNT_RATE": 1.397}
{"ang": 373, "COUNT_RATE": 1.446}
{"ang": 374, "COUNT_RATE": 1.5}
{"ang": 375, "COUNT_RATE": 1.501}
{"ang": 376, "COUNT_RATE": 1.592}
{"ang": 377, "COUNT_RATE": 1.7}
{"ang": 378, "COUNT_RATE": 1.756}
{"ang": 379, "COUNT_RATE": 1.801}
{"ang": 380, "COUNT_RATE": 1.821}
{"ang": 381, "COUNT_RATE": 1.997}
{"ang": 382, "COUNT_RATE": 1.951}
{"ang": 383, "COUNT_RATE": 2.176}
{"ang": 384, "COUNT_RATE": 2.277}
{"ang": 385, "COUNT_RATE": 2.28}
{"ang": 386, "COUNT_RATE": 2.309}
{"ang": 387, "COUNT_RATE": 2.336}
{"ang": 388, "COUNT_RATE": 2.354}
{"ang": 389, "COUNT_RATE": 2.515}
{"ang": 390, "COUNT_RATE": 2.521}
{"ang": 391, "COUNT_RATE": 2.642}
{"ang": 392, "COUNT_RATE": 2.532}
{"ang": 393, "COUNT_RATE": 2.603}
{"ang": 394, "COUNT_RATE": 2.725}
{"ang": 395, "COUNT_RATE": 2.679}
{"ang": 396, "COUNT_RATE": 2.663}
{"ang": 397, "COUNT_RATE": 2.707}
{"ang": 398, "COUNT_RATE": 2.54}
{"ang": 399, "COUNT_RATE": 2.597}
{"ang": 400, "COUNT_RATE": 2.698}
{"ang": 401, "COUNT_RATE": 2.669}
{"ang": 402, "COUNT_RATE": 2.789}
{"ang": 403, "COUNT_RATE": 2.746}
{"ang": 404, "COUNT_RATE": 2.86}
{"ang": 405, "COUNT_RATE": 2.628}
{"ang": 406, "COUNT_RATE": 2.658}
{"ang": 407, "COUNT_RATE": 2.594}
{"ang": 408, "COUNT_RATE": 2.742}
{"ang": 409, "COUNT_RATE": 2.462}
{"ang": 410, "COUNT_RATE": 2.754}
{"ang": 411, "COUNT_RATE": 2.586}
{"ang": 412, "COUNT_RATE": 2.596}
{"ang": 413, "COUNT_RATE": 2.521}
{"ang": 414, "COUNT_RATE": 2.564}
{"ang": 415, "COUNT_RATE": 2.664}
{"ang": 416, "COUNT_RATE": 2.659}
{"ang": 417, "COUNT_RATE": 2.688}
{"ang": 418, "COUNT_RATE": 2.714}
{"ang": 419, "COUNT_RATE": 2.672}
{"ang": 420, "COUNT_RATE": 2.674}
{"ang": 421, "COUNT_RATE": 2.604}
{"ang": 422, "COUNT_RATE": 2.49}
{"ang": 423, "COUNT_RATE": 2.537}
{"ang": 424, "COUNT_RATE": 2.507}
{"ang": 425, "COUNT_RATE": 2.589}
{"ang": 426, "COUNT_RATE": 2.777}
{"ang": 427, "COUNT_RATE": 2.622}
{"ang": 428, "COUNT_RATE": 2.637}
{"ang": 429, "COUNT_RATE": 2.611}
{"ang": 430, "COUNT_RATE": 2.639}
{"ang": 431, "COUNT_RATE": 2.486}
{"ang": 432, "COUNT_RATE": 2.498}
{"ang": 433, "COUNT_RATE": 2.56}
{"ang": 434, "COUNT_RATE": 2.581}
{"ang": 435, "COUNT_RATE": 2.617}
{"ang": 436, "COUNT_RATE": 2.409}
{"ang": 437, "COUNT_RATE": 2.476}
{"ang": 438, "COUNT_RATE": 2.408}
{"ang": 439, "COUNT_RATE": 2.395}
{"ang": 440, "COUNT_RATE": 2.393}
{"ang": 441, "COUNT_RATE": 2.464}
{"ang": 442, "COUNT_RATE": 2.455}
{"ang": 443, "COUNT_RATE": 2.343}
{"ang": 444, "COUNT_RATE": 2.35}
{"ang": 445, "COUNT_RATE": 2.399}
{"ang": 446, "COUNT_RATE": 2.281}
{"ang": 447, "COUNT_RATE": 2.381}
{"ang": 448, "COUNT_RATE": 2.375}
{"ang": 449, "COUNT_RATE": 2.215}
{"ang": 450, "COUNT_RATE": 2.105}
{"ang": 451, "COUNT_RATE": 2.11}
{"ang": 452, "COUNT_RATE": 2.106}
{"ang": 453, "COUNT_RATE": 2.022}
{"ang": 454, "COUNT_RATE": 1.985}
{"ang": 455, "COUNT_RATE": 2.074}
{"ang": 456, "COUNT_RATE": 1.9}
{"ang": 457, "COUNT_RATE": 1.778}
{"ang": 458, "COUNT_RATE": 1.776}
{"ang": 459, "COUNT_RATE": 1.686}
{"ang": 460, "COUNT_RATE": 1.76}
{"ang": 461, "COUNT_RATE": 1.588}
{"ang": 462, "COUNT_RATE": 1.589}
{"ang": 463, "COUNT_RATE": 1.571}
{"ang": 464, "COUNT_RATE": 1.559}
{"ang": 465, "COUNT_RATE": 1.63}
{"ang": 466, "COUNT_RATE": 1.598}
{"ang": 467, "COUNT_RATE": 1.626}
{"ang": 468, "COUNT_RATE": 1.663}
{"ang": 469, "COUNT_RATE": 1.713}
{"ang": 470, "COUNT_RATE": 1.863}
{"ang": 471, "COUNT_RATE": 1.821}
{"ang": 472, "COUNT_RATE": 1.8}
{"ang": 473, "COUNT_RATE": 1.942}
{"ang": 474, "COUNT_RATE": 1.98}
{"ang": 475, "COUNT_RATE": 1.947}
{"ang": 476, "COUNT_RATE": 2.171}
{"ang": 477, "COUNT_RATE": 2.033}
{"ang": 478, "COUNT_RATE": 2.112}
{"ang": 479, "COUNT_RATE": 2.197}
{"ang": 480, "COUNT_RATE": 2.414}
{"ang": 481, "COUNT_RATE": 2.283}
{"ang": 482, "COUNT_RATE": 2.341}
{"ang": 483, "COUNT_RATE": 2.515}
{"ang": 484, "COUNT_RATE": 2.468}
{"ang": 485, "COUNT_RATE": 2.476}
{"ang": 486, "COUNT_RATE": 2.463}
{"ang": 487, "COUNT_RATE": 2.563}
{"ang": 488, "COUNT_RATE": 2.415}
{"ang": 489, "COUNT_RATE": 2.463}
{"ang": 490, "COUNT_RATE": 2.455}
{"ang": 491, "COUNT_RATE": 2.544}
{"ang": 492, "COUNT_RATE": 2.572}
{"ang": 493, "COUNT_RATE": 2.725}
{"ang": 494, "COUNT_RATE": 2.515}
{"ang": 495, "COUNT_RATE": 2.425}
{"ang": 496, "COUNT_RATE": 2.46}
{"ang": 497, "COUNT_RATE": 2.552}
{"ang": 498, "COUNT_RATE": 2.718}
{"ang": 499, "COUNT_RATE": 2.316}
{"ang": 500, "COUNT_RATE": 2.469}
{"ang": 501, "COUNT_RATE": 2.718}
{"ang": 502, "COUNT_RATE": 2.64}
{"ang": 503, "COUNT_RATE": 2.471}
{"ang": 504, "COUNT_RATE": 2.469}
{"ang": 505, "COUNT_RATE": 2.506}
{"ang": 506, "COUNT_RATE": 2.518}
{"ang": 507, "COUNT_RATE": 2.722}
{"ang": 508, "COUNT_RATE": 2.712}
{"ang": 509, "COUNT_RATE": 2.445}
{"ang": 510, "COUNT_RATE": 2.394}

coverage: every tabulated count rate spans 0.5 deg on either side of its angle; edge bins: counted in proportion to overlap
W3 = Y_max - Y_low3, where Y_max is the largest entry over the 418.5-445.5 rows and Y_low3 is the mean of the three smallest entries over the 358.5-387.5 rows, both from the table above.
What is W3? 1.4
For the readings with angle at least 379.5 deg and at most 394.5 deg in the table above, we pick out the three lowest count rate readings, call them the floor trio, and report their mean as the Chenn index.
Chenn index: 1.92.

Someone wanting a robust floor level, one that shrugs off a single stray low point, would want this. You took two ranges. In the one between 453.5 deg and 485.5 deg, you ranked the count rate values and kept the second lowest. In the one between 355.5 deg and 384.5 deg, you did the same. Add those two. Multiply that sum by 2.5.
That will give 7.4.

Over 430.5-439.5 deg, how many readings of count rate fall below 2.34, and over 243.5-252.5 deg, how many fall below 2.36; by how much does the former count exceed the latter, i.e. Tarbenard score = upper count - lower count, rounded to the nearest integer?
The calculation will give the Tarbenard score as -8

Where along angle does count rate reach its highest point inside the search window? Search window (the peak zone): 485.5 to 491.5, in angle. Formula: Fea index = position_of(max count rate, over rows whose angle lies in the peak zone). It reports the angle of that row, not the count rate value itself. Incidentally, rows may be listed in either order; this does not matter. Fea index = 487 deg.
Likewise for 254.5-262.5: 257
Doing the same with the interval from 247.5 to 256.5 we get 254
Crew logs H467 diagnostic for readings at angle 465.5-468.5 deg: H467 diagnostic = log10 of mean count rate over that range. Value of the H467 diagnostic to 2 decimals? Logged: 0.21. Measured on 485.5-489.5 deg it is 0.39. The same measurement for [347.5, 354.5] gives 0.37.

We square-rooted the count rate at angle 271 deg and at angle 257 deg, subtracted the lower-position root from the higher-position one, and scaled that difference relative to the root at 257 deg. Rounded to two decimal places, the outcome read 0.00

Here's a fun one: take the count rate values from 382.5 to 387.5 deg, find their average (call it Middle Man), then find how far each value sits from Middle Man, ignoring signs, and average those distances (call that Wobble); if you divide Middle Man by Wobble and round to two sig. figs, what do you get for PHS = 57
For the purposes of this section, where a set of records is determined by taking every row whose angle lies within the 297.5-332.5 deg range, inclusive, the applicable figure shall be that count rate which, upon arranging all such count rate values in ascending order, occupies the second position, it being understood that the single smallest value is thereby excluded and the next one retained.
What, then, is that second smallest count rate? 1.447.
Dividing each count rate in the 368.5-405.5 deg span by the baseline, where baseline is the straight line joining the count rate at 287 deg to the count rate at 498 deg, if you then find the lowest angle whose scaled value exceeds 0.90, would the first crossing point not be 384 deg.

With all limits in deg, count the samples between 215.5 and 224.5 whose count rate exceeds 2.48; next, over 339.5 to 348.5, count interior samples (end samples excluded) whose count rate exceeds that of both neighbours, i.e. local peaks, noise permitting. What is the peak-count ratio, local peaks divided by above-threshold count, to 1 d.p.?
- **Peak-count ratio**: 1.0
